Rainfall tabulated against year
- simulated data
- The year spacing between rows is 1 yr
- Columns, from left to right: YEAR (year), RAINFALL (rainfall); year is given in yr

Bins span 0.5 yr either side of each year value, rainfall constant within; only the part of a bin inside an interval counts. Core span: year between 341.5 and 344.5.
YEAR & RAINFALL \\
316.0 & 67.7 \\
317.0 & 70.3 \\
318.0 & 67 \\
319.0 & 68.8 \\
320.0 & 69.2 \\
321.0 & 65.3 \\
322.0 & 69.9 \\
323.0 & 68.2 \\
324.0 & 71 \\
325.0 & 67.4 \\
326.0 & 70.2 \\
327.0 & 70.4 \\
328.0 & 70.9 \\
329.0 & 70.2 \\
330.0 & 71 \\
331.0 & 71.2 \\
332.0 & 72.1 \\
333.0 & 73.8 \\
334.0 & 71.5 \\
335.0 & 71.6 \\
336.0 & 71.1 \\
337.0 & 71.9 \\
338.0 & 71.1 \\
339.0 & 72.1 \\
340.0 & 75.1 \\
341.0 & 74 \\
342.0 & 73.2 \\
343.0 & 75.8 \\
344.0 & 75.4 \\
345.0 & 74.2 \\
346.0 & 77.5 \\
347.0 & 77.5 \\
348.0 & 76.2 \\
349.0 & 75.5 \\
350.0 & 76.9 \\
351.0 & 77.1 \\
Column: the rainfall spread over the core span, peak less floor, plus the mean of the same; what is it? 77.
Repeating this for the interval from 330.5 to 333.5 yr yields 75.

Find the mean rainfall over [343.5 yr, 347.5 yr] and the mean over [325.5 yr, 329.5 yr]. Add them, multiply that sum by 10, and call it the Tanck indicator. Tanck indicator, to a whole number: 1466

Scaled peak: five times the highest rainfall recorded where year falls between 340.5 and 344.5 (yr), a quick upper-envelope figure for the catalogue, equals 379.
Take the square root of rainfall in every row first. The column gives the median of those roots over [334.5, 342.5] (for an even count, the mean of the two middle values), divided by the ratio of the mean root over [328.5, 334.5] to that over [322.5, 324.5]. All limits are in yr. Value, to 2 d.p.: 8.36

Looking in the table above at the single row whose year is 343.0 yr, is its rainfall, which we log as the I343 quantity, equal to 75.8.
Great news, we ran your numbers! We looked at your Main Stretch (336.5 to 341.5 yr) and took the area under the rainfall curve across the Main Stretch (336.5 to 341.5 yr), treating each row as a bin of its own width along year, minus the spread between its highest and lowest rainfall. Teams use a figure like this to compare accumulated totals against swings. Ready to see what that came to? 360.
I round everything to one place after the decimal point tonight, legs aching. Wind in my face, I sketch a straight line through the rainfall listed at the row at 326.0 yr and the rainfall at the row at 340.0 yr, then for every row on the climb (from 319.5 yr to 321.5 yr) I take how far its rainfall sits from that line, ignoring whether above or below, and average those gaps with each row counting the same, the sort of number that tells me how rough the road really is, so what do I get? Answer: 2.1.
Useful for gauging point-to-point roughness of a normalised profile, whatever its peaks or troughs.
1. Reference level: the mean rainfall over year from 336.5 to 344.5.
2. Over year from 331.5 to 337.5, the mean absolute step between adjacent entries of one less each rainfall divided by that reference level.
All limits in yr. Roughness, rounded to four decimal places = 0.0147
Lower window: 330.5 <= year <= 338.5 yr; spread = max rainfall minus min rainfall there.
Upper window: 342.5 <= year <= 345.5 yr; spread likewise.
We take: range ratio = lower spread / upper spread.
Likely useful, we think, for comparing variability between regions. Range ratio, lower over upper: 1.7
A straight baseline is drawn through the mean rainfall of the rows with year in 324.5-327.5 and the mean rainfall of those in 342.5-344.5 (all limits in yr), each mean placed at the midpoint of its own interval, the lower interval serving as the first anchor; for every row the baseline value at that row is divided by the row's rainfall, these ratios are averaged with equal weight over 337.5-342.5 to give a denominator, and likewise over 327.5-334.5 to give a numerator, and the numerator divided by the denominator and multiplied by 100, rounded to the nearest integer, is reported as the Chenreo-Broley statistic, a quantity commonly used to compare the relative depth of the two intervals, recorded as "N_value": 98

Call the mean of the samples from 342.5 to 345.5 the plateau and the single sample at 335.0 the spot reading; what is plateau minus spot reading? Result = 3.5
